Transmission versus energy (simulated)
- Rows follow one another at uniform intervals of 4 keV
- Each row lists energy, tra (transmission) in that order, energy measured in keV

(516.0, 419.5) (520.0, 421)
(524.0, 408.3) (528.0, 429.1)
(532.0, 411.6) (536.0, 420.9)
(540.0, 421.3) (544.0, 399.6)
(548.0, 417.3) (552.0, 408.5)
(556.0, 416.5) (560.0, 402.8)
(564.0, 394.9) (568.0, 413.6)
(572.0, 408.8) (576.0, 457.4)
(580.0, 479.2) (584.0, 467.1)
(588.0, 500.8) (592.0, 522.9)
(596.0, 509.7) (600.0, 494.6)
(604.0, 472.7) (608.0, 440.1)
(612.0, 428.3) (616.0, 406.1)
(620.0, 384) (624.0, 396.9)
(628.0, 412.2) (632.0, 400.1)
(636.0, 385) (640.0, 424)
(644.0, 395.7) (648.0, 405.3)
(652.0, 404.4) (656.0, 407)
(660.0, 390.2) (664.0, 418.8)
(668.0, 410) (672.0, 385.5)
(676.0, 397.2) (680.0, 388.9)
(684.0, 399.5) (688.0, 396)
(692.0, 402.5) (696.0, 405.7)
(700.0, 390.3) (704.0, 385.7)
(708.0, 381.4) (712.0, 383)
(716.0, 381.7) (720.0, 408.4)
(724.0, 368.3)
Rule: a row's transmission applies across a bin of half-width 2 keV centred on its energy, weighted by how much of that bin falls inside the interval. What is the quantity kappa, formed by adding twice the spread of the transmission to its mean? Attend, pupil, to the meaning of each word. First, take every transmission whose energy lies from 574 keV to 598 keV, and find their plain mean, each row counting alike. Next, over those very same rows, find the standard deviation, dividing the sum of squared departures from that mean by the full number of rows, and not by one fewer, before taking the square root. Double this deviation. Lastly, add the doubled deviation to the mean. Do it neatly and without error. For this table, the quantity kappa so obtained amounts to 536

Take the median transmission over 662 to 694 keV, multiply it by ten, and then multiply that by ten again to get 39835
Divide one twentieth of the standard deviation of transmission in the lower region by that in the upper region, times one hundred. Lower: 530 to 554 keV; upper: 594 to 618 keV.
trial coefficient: 1.0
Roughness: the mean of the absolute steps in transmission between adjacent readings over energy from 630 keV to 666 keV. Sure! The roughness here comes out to 18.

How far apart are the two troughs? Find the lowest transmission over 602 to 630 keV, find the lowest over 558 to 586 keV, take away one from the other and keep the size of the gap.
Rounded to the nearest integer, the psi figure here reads 11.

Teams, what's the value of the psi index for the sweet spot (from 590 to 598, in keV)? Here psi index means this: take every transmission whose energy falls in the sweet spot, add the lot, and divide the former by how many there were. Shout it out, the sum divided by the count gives 516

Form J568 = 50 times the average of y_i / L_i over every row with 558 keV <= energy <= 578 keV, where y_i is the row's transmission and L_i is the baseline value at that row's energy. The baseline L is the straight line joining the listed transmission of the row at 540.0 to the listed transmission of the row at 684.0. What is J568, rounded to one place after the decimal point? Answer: 49.8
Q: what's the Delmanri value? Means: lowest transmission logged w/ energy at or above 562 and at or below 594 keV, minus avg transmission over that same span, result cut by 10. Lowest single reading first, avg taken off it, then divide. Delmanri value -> -6.1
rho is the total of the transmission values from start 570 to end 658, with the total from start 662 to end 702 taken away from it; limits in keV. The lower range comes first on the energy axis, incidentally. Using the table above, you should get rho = 5608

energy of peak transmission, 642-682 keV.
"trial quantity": 664.0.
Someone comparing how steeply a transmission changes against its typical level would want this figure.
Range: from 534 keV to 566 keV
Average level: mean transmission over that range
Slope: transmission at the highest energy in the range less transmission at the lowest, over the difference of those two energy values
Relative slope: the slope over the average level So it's -0.0023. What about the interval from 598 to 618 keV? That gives -0.0123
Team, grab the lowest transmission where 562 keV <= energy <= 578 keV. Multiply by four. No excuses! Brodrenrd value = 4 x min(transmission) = 1580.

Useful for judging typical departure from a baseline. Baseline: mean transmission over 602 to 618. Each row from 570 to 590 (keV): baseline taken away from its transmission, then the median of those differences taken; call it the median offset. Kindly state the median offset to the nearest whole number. 30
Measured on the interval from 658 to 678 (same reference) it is -40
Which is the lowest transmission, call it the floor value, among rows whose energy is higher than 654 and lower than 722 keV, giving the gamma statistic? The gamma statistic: 381.4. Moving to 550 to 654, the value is 384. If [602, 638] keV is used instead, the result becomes 384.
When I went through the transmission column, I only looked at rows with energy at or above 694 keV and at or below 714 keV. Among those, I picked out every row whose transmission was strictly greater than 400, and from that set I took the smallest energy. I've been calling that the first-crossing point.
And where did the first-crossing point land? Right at 696.0 keV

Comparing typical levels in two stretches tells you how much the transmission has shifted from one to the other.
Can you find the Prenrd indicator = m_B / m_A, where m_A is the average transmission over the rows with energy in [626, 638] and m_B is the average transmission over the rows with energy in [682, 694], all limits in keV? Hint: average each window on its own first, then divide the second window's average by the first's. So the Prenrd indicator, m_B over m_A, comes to 1.00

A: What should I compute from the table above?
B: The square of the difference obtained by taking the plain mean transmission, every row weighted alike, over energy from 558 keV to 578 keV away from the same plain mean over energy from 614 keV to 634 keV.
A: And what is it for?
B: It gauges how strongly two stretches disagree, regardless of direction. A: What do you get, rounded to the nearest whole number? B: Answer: 245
